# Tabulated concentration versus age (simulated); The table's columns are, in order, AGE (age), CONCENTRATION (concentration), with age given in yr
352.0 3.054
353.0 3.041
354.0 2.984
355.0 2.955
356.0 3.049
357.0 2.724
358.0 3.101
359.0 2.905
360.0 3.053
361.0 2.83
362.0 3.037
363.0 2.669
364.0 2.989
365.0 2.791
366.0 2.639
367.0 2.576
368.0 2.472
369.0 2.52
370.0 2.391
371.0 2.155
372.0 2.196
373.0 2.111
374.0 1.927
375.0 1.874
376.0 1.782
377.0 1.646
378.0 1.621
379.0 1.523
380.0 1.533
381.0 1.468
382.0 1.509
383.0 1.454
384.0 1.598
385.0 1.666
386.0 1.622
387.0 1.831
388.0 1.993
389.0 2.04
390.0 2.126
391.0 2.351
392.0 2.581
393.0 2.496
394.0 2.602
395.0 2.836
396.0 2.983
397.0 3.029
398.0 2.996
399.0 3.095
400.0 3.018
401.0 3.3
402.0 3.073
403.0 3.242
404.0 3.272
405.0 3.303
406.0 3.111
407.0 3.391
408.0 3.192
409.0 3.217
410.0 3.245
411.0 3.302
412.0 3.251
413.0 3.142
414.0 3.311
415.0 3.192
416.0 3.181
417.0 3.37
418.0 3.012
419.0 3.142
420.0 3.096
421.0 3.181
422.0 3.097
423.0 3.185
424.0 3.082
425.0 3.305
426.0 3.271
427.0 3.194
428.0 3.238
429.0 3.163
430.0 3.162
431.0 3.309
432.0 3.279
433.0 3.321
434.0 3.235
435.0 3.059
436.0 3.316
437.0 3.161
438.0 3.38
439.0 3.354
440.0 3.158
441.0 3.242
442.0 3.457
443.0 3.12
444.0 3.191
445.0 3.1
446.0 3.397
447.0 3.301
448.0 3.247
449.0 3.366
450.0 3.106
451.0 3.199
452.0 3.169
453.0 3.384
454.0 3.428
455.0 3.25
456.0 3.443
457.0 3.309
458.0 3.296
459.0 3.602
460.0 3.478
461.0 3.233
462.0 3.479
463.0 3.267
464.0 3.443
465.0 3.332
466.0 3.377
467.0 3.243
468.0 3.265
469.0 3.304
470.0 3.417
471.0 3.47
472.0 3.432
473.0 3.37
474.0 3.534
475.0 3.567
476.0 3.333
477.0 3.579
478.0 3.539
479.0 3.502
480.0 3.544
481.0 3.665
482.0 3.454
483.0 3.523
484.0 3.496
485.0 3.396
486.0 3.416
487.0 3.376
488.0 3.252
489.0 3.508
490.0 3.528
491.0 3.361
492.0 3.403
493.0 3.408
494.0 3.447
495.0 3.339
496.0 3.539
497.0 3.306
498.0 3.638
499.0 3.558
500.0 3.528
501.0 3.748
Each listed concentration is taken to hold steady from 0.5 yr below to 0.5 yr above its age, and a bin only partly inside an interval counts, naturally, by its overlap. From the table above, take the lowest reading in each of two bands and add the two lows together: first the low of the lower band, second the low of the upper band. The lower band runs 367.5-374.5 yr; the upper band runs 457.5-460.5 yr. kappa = 5.22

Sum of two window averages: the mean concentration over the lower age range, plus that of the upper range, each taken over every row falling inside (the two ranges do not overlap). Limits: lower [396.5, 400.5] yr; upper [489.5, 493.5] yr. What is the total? 6.5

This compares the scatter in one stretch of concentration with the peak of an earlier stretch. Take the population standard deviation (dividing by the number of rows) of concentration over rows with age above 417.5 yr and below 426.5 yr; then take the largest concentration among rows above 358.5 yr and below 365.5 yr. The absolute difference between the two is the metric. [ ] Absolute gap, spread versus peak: 2.96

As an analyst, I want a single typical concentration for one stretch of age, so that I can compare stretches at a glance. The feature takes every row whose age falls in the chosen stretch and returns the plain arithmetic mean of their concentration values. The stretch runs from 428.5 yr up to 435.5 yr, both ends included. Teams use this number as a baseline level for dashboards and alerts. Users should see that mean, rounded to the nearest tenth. 3.2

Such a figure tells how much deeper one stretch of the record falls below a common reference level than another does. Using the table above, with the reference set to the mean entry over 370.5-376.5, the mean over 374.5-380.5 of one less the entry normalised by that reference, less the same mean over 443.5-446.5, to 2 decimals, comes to 0.78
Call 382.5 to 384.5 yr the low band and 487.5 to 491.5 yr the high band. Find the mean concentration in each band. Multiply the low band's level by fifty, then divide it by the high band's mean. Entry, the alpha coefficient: 22.4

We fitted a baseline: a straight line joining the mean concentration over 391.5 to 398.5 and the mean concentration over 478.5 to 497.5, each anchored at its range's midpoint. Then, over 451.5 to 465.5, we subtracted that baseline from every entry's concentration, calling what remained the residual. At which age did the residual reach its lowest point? 452.0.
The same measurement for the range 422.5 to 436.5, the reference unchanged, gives 435.0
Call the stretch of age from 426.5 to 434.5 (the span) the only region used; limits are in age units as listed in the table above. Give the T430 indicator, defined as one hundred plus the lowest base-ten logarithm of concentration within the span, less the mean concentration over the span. 97.26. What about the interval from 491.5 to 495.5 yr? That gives 97.12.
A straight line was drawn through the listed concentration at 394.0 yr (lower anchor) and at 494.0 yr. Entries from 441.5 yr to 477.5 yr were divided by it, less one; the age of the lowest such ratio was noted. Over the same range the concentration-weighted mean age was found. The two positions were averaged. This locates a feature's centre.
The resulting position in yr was 463.4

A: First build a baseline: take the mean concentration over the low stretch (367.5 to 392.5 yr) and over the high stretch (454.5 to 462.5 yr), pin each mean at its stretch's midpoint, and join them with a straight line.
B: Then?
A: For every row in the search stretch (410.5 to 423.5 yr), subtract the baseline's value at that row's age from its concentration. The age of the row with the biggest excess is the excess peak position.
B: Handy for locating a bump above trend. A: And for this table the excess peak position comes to 411.0 yr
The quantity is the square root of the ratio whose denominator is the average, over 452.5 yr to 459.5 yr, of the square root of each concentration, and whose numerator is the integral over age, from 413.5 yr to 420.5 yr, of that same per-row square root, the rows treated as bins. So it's 2.61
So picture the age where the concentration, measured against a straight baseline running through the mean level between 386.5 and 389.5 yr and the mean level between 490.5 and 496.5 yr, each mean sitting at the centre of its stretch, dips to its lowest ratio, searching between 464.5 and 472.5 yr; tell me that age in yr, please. 467.0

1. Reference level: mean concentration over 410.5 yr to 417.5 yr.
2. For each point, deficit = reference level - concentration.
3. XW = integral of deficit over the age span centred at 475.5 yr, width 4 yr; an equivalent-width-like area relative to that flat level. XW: -1.0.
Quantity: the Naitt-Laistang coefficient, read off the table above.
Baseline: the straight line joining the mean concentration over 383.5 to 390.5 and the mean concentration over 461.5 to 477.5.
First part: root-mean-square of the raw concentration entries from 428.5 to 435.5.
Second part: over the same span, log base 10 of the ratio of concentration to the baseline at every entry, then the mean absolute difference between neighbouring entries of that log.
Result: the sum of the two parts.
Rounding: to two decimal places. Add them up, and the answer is 3.23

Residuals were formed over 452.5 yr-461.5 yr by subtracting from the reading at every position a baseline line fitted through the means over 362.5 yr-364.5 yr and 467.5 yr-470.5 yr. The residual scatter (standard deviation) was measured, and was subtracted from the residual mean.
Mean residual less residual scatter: -0.01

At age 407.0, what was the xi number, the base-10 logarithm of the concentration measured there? 0.530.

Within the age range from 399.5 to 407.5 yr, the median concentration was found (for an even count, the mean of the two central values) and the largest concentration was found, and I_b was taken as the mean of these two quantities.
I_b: 3.32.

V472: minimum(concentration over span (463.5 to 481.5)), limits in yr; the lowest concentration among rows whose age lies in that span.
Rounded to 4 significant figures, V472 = 3.243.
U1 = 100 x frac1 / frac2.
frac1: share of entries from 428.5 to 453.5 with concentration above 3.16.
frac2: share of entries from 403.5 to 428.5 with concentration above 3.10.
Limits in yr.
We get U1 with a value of 95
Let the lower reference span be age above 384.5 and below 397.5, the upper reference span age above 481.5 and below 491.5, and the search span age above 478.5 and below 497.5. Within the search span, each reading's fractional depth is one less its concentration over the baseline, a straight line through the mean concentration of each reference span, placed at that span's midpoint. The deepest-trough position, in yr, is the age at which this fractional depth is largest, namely 497.0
